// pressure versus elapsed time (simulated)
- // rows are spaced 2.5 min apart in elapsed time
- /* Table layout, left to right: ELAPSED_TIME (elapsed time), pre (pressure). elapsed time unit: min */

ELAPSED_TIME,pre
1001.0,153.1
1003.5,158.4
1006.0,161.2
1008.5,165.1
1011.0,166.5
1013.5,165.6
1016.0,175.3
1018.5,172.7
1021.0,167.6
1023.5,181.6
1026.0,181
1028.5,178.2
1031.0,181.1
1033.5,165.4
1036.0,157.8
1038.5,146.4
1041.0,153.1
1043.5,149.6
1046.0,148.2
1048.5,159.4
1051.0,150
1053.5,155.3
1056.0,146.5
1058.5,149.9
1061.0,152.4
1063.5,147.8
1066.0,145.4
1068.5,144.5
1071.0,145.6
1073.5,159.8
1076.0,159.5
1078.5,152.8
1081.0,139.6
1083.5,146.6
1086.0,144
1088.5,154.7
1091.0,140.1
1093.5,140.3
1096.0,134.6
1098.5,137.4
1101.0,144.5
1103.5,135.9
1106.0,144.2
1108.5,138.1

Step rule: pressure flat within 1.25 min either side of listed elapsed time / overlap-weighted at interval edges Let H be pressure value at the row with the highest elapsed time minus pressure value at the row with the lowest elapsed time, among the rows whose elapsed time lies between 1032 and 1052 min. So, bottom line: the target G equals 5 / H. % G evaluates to -0.3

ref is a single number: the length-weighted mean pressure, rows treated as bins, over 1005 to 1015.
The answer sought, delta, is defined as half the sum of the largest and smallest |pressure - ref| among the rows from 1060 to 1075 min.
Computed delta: 12.8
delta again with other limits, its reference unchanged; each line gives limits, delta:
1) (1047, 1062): 12.0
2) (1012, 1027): 8.6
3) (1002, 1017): 5.2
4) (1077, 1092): 17.8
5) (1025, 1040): 9.5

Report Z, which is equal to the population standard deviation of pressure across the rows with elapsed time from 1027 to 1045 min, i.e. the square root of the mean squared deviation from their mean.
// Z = 12.7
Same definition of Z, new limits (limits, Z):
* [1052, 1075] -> 4.9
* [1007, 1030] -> 6.3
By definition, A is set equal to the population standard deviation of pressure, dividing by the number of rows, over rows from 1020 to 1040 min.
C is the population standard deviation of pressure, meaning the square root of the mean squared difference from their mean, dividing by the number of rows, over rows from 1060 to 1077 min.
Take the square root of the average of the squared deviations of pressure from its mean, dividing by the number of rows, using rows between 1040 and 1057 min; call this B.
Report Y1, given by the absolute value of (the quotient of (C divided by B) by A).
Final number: 0.12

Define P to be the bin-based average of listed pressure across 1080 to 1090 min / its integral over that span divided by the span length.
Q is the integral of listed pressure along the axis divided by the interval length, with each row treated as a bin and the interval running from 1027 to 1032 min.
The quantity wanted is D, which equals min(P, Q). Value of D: 146.2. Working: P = 146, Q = 180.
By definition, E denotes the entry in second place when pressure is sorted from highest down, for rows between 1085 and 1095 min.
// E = 144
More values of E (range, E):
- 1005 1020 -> 172.7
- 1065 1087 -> 159.5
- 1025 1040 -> 181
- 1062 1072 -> 145.6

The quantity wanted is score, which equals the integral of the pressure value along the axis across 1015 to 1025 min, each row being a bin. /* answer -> 1744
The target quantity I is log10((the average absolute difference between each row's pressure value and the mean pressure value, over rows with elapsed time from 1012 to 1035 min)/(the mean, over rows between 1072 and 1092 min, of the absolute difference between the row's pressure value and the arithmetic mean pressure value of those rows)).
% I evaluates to -0.1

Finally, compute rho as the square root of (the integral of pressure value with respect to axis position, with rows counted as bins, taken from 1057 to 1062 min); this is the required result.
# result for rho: 27.5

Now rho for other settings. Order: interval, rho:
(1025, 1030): 30.0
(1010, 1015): 28.9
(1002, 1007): 28.2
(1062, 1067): 27.1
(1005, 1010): 28.6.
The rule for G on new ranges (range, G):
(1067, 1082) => -1.0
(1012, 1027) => 0.3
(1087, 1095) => -0.3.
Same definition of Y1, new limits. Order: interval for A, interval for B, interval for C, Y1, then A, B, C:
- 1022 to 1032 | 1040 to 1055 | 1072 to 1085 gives 1.51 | 1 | 3.8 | 7.7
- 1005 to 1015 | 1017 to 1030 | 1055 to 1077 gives 0.52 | 2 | 5.3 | 5.6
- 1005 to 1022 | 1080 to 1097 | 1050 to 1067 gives 0.12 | 4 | 6.0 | 3.2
